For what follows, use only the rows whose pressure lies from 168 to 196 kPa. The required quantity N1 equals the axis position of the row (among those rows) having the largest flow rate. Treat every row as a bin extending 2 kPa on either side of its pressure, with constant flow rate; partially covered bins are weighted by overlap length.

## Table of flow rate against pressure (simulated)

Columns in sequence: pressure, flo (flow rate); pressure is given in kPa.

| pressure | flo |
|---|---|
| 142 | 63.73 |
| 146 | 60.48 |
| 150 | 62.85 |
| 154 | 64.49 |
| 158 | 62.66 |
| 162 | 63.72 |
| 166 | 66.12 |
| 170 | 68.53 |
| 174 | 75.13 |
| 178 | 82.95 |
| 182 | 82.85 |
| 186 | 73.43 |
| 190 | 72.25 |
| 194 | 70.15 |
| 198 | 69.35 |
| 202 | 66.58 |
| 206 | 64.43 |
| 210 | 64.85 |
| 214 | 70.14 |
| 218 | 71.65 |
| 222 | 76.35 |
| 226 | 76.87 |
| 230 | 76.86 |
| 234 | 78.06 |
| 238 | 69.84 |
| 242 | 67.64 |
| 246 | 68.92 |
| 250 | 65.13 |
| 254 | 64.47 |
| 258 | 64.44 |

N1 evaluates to 178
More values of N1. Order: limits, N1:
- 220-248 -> 234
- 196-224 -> 222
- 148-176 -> 174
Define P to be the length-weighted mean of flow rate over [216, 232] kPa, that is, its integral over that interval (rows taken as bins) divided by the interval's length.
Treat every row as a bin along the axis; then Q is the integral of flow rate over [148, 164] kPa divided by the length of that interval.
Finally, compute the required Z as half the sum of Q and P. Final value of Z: 69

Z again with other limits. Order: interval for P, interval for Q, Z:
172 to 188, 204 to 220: 73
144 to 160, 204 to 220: 65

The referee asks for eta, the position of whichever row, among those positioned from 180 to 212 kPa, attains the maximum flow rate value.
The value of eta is 182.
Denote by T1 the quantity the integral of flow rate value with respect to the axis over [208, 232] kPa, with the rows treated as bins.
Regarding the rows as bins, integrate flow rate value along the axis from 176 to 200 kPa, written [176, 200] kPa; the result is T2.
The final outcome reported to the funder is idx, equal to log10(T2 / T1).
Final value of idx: 0.01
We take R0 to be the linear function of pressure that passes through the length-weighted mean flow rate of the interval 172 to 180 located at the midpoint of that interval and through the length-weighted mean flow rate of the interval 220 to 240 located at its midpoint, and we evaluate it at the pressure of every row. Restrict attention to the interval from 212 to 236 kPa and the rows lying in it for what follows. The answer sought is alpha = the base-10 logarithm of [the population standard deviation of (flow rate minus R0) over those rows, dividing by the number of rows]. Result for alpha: 0.53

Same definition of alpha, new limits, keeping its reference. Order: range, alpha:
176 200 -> 0.72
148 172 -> 0.38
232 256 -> 0.61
